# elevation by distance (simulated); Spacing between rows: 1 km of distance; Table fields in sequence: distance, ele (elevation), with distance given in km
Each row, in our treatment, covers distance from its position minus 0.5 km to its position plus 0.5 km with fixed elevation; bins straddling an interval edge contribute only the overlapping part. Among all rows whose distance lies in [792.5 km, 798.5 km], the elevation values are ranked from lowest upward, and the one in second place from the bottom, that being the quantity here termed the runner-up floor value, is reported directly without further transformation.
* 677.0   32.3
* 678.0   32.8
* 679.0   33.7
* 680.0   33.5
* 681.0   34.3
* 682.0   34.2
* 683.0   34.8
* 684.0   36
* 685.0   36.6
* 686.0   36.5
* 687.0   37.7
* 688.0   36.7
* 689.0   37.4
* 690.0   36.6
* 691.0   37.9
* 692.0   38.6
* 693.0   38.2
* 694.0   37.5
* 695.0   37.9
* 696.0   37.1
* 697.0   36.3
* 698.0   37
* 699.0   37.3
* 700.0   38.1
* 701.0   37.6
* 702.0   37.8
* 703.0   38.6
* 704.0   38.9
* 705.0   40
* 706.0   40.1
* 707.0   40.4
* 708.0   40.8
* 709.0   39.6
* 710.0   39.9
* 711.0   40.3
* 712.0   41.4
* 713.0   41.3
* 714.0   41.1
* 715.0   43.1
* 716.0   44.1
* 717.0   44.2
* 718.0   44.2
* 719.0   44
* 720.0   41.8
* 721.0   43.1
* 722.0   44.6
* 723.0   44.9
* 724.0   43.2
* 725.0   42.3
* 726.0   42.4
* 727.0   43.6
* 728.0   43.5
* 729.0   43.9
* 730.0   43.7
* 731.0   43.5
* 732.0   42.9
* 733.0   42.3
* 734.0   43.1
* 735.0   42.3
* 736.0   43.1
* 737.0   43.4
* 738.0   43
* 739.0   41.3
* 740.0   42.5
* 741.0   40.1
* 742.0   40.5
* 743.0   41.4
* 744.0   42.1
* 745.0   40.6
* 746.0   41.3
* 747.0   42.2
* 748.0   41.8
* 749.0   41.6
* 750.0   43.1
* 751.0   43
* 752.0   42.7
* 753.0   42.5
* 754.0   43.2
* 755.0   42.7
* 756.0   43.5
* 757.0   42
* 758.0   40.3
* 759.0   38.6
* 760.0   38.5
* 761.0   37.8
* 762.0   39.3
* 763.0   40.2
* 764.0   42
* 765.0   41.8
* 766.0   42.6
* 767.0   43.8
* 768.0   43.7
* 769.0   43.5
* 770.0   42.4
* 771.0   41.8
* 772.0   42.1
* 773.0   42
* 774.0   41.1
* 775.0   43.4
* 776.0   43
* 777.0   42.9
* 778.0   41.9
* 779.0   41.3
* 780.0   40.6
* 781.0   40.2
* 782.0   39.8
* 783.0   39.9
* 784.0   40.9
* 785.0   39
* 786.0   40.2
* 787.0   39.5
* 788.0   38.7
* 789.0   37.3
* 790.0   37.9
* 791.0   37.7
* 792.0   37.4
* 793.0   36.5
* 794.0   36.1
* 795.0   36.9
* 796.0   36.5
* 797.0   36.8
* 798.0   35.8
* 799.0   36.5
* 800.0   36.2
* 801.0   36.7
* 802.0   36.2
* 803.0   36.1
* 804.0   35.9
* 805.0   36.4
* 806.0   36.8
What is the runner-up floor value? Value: 36.1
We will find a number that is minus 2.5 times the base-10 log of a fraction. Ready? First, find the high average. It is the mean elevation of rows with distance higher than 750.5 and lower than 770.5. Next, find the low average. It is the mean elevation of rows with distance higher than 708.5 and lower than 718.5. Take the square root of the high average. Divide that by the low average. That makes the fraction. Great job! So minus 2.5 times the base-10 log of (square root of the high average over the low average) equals 2.03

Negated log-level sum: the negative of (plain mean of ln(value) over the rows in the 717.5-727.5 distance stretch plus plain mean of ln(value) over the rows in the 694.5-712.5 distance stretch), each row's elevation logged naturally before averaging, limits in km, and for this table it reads -7.43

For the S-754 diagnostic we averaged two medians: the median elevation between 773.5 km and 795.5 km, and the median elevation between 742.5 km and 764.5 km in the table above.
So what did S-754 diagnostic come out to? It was 40.9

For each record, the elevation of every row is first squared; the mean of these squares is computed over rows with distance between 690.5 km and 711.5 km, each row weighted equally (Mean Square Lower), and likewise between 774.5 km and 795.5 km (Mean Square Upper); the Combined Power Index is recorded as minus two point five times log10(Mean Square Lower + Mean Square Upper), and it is -8.71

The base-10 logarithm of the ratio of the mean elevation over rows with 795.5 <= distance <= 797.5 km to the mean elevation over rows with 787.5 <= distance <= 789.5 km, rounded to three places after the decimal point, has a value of -0.016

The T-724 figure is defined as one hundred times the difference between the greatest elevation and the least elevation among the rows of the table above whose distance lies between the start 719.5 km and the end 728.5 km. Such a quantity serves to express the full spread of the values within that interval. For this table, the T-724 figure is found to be 310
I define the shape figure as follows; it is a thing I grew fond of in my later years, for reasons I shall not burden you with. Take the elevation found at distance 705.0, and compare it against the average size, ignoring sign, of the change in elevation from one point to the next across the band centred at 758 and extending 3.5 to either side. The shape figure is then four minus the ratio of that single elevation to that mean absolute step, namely -33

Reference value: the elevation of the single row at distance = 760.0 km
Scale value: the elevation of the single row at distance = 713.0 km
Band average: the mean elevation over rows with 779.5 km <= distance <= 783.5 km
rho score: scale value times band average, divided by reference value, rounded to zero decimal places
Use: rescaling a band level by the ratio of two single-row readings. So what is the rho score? 43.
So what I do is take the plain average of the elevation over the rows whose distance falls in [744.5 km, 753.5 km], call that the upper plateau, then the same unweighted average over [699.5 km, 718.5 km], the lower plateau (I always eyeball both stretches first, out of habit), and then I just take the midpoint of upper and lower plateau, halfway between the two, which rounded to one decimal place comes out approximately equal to 41.3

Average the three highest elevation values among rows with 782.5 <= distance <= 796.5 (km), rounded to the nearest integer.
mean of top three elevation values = 40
